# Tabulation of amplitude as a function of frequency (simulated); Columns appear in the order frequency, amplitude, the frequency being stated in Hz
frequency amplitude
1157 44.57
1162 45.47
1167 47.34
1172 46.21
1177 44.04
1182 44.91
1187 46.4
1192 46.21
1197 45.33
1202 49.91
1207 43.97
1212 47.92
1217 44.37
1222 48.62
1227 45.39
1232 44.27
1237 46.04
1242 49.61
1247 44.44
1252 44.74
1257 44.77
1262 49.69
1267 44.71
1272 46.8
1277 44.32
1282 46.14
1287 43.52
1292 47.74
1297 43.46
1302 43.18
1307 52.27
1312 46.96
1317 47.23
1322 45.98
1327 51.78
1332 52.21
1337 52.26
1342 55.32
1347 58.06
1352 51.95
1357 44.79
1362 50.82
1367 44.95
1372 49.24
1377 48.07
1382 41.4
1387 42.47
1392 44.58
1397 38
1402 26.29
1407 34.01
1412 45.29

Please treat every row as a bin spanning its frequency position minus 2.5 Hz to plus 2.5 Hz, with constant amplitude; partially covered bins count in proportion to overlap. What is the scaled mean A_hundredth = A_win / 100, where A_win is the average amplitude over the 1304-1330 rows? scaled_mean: 0.488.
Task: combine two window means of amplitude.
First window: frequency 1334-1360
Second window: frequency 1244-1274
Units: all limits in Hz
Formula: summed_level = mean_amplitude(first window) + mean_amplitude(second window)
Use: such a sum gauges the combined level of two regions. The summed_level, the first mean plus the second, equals 98.3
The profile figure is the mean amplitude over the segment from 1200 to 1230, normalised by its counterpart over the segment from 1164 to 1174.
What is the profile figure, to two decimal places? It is 1.00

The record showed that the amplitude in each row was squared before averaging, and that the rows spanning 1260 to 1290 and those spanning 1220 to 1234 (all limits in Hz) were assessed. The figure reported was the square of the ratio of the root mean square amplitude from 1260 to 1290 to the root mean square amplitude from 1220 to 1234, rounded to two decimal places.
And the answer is 0.99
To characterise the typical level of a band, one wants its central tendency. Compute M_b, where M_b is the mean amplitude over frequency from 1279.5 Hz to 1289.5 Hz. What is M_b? 44.8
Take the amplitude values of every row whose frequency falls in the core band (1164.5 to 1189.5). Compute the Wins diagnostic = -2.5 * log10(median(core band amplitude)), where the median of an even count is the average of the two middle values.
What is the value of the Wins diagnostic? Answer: -4.16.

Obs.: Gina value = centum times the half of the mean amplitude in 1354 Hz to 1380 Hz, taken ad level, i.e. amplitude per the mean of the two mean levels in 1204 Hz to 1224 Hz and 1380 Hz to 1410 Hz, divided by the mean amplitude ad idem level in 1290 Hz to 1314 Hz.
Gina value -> 50.9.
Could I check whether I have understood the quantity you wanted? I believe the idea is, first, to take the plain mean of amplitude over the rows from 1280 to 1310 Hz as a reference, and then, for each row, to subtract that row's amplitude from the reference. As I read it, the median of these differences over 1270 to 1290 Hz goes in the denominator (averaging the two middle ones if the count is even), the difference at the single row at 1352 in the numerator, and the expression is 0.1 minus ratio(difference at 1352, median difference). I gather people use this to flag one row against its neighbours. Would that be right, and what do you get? 7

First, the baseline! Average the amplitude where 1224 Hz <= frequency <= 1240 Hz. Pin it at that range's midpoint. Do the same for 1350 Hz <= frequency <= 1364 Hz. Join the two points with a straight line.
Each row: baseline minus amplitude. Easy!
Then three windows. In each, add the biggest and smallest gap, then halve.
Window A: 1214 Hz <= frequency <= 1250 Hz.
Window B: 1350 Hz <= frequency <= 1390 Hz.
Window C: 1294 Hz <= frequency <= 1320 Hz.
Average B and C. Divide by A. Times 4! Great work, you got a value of -4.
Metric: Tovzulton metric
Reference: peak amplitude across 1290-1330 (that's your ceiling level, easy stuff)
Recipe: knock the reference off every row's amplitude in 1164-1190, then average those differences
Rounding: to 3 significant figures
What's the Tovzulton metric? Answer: -6.49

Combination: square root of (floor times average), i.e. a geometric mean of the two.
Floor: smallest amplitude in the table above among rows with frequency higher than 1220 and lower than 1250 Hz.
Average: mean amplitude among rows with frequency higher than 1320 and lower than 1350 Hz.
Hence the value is 48.3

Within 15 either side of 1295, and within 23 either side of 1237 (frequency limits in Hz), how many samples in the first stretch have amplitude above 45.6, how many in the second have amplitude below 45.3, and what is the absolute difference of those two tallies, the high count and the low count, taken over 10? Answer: 0.20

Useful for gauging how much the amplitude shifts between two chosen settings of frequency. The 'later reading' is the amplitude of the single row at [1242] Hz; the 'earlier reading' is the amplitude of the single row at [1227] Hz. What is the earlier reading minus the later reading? -4.2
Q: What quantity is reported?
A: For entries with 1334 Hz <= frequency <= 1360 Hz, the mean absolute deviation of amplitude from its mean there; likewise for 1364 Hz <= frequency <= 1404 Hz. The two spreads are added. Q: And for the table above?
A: 8.4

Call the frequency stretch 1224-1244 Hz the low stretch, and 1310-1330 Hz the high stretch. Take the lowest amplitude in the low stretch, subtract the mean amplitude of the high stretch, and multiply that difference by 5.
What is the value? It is -19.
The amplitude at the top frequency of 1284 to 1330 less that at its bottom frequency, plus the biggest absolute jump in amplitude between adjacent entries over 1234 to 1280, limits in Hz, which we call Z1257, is 13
